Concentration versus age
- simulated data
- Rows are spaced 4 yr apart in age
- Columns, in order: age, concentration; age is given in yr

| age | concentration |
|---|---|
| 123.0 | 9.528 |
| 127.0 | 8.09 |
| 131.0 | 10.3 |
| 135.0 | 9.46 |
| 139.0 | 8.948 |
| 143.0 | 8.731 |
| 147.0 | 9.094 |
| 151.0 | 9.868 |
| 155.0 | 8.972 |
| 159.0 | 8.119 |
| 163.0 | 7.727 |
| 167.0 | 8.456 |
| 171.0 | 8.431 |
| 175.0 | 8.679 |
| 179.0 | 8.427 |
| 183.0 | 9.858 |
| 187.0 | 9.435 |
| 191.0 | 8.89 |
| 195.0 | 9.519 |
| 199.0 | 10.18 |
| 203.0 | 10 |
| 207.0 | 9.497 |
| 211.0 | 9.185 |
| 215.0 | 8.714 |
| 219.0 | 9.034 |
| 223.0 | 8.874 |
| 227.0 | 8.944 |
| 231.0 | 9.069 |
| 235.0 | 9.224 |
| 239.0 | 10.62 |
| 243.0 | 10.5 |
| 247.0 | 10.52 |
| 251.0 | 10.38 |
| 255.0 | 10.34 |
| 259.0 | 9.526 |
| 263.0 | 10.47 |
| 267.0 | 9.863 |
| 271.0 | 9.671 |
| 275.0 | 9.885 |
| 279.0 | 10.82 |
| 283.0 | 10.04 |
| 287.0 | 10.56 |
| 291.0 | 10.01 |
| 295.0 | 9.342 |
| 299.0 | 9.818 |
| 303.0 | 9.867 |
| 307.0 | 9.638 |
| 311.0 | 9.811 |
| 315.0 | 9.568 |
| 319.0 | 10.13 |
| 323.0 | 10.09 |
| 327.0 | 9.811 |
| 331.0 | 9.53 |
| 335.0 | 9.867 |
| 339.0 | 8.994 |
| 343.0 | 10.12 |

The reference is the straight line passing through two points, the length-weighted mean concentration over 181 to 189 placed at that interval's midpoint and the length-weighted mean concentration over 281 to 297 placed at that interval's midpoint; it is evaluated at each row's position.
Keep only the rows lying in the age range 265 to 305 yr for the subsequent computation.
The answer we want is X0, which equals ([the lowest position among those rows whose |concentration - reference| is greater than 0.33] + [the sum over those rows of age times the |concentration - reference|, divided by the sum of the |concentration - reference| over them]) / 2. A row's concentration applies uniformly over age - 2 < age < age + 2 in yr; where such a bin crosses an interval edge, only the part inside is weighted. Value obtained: 282.6 yr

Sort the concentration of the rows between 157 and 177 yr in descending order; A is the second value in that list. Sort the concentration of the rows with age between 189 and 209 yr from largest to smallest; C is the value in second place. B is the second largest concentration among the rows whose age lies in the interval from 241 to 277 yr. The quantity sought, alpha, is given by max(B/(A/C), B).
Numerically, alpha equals 12.4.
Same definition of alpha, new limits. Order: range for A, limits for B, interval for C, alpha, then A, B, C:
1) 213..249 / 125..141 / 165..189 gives 9.5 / 10.52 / 9.46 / 9.435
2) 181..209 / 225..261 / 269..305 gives 11.1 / 10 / 10.52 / 10.56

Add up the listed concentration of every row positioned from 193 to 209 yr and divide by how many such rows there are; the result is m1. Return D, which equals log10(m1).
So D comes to 0.99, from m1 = 9.8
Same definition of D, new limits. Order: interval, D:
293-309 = 0.99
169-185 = 0.95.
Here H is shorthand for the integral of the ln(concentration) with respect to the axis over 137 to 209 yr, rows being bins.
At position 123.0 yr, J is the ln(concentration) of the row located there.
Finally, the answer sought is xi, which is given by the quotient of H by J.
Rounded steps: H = 158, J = 2.25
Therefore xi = 70.3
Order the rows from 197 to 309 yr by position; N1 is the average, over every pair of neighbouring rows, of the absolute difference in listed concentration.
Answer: 0.41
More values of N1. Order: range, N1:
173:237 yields 0.42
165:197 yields 0.51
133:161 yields 0.60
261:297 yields 0.56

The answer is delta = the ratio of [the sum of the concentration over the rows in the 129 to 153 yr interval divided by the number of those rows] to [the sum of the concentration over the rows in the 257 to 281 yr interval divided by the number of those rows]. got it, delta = 0.94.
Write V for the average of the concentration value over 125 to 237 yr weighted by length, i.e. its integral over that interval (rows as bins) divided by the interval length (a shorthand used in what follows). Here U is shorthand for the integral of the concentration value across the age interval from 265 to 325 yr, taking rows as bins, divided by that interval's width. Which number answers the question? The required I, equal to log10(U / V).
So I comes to 0.040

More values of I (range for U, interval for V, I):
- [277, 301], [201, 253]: 0.023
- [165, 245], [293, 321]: -0.021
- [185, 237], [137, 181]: 0.029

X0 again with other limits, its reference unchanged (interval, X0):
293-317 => 299.8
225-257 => 233.3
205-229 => 214.9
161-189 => 167.0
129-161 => 139.2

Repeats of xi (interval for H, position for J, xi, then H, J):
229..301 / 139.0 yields 75.7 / 166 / 2.19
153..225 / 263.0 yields 67.3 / 158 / 2.35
